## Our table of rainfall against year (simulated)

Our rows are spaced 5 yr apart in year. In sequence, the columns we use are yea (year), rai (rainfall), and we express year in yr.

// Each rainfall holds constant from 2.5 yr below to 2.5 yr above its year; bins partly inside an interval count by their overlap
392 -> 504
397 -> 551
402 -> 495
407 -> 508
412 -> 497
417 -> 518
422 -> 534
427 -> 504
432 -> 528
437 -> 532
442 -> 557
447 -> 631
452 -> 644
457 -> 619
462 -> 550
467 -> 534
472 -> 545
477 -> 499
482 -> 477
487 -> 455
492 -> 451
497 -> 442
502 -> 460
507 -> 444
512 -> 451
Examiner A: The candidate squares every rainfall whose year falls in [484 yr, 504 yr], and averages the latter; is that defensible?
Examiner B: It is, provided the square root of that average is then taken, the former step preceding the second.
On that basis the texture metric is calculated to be 452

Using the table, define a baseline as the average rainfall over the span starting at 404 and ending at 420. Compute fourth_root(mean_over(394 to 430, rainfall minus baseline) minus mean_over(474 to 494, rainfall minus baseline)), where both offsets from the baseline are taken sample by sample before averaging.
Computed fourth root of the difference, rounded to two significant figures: 2.6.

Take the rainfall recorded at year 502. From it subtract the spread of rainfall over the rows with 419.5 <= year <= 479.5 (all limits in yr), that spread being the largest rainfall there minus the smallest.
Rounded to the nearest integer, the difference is 315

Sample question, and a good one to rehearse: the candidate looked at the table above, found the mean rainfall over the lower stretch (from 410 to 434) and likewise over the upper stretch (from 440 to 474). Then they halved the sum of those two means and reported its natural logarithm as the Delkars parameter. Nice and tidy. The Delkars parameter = 6.31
